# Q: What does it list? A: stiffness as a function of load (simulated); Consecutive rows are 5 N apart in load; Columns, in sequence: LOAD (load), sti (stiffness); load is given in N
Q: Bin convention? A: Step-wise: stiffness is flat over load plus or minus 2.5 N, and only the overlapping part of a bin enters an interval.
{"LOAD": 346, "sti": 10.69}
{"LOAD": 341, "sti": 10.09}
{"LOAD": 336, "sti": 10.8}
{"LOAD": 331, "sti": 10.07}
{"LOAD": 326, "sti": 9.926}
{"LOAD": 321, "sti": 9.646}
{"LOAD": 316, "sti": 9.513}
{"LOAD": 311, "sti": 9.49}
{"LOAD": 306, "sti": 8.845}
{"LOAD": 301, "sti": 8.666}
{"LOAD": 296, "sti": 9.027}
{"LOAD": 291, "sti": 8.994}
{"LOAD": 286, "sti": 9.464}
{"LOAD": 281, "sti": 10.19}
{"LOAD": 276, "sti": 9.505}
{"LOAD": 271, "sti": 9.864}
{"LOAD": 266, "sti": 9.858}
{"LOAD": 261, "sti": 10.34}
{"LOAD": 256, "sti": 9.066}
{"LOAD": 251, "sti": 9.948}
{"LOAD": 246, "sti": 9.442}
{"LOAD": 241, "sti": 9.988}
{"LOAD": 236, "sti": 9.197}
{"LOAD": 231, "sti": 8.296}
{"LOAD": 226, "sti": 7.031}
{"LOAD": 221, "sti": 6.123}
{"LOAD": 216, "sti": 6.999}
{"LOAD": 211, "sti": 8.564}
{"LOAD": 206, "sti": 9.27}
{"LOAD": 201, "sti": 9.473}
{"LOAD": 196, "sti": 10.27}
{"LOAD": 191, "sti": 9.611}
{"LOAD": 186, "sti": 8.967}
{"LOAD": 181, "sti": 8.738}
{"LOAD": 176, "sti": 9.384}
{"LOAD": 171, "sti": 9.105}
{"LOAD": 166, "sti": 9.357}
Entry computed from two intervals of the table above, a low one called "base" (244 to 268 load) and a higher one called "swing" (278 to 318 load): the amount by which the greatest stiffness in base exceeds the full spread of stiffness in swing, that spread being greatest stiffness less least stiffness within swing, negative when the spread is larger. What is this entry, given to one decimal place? 8.8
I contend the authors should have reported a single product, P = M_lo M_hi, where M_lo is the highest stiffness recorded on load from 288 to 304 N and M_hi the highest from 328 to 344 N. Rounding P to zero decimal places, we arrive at 97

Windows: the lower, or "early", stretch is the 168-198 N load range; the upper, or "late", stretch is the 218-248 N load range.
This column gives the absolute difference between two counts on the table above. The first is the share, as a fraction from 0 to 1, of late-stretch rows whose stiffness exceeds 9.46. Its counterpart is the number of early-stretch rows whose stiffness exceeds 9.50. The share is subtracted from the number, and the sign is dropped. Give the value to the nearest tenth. 1.8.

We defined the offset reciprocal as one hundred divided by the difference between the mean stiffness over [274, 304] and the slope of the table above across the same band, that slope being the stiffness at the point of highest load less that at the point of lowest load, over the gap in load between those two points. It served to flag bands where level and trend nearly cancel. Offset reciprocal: 10.7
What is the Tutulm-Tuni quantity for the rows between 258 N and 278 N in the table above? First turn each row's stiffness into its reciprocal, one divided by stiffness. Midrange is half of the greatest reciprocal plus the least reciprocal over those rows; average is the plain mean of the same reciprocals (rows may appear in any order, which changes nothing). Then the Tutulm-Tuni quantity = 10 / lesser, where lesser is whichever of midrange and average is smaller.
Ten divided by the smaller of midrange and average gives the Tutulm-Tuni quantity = 99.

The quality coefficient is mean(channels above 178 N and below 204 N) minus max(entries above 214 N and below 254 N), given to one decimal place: -0.6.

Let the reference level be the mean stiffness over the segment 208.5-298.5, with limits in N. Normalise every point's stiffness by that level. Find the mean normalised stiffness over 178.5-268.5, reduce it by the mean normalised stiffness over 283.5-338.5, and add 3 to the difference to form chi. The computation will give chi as 2.94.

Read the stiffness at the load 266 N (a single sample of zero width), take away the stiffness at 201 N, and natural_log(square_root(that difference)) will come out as -0.5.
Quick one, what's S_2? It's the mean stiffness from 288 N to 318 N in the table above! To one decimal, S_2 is 9.1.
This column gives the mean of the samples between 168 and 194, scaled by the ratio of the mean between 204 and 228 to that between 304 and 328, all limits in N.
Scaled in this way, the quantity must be 7.3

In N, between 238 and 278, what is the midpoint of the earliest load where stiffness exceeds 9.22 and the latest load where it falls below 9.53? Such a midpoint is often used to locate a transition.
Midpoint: 258.5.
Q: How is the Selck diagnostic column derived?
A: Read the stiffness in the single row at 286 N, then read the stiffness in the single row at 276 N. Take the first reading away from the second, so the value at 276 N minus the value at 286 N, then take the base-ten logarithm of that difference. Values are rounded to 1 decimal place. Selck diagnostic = -1.4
